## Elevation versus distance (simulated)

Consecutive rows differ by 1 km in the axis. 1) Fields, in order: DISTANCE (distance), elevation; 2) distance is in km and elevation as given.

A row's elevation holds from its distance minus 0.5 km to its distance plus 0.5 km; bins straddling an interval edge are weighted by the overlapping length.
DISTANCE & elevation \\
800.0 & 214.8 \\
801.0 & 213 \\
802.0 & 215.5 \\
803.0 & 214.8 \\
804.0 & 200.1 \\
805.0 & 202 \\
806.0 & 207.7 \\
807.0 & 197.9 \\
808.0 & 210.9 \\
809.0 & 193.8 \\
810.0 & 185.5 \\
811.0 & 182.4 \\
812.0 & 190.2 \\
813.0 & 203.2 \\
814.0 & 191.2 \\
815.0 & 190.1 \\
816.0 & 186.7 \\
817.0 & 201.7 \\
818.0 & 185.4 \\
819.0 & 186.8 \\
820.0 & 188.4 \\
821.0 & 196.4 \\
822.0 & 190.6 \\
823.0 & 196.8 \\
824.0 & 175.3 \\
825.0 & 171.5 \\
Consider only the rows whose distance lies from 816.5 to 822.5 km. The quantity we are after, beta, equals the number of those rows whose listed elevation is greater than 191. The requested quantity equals 2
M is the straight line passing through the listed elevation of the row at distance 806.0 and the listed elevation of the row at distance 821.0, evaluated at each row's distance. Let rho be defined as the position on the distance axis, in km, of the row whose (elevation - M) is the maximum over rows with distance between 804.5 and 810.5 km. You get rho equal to 808.0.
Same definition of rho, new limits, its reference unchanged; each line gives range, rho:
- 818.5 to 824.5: 823.0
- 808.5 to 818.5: 817.0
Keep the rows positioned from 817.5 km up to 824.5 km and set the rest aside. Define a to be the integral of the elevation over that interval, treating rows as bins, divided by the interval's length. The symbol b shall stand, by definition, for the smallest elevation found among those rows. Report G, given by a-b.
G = 13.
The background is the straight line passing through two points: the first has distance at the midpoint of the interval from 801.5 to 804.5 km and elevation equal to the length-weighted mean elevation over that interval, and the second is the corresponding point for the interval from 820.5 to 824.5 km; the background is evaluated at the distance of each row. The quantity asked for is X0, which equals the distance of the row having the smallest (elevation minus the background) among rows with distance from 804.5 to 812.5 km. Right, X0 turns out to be 811.0 km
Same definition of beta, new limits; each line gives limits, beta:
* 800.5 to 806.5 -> 6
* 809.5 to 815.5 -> 2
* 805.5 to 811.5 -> 4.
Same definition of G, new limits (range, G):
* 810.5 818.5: 9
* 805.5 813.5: 14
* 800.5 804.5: 11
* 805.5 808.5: 8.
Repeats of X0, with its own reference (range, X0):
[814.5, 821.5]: 816.0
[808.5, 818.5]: 811.0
